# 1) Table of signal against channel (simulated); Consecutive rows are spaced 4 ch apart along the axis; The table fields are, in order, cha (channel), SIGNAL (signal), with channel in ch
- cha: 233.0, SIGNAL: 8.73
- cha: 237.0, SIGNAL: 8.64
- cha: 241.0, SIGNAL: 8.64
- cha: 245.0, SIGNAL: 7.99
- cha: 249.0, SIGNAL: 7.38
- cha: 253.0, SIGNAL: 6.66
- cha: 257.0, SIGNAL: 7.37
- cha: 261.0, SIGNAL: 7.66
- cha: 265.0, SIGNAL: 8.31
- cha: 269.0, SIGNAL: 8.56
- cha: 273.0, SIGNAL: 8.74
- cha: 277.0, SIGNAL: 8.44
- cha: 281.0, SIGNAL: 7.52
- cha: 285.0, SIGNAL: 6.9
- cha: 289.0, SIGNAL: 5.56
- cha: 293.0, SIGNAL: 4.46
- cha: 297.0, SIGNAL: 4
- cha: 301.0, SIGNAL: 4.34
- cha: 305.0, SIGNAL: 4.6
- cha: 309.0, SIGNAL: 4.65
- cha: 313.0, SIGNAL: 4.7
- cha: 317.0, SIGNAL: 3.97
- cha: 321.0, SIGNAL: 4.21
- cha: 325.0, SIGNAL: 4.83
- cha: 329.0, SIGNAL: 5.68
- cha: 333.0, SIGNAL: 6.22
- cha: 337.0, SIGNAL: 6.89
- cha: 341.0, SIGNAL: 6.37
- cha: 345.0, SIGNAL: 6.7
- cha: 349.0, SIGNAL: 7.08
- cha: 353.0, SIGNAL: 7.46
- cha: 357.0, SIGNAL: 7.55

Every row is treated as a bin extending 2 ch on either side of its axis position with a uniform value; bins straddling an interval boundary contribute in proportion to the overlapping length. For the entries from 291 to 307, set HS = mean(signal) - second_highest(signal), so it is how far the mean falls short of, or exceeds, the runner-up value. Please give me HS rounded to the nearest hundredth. -0.11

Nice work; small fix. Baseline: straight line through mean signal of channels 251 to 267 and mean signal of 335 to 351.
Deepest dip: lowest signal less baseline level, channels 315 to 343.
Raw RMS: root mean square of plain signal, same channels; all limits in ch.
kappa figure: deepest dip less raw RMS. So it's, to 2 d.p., -8.57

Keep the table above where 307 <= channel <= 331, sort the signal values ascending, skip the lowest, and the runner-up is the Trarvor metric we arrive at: 4.21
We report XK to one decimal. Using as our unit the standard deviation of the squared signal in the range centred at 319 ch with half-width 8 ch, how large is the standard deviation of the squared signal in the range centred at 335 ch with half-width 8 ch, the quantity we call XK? 1.8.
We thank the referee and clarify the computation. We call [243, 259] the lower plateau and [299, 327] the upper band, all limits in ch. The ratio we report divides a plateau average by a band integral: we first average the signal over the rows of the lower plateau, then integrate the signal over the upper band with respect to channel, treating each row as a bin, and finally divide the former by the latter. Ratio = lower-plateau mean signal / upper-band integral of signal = 0.059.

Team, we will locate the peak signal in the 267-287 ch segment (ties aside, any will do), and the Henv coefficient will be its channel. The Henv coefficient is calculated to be 273.0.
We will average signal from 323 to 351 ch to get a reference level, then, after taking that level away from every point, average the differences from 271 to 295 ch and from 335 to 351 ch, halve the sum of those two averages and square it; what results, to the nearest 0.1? 0.4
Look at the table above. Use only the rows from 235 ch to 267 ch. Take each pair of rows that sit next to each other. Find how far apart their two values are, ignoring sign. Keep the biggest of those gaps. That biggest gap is 0.72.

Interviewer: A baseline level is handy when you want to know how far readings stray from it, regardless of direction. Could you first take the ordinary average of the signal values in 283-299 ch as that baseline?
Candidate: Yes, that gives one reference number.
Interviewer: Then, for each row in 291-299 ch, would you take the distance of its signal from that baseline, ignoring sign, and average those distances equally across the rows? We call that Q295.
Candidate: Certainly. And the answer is 1.0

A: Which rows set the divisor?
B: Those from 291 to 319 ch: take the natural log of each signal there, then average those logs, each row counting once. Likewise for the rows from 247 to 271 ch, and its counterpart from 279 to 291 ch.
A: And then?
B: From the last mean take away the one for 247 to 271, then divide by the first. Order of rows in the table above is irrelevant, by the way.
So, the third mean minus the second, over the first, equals -0.097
